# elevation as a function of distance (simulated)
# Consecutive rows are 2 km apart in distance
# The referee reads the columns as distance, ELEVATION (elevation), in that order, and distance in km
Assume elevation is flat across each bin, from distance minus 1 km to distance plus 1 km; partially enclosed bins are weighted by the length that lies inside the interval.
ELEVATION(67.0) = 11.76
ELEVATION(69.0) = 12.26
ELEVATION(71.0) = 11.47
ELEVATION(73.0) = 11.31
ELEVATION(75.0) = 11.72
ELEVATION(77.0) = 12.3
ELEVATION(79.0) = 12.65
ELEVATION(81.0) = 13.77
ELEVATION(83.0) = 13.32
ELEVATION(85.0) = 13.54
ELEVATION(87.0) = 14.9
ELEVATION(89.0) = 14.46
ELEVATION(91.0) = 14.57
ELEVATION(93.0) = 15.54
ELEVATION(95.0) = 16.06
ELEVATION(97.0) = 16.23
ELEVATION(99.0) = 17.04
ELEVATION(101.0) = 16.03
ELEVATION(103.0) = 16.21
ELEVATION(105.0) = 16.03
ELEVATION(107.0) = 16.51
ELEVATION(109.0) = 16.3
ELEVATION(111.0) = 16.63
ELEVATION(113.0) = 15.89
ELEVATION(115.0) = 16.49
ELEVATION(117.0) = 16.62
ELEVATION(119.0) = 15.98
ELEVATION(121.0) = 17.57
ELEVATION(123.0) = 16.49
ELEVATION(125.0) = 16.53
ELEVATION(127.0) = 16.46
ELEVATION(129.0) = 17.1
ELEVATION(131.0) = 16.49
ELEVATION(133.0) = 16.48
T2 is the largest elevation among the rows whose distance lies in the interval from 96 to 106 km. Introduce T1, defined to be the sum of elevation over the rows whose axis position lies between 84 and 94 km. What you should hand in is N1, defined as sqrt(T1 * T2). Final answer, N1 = 35.3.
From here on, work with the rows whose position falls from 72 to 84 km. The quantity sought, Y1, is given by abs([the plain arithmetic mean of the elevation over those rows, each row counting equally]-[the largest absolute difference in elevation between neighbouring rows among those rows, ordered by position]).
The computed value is 11.4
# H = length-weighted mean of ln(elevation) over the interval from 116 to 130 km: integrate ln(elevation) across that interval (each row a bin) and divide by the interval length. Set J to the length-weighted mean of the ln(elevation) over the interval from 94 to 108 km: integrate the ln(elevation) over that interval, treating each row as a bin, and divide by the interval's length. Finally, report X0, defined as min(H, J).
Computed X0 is 2.79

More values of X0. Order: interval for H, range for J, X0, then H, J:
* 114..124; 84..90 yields 2.66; 2.81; 2.66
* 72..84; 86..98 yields 2.52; 2.52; 2.73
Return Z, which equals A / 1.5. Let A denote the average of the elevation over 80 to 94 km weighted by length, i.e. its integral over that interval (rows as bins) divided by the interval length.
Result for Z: 9.5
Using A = 14.3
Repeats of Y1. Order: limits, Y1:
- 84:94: 13.2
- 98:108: 15.4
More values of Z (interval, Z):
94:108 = 10.9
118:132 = 11.1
